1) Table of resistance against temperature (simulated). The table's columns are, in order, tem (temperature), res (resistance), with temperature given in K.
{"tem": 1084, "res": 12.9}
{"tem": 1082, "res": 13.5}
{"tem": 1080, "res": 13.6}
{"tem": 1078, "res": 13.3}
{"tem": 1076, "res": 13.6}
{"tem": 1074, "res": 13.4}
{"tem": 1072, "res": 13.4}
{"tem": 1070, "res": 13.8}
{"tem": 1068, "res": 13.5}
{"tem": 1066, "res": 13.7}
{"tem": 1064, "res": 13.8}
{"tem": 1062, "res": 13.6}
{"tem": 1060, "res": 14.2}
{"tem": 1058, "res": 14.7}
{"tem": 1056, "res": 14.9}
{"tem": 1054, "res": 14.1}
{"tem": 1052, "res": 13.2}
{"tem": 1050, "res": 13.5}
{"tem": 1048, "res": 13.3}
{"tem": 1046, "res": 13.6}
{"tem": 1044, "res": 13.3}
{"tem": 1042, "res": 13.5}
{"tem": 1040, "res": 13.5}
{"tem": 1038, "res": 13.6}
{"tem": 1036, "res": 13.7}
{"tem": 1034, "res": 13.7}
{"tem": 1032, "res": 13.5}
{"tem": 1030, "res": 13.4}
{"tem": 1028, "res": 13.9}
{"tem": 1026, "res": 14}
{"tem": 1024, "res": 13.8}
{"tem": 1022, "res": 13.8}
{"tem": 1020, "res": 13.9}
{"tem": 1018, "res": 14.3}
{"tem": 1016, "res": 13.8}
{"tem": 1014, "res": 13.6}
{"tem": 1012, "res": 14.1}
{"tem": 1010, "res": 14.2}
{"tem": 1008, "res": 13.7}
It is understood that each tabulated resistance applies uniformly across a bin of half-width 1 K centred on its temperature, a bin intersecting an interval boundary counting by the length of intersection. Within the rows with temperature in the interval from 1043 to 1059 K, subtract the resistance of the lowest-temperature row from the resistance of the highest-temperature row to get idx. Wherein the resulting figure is 1.4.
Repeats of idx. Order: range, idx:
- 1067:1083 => 0.0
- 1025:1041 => -0.5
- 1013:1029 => 0.3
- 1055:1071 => -1.1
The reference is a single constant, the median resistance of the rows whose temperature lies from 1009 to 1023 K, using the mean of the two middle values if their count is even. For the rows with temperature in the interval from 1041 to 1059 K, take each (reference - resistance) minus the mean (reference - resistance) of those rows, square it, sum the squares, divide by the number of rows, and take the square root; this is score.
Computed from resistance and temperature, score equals 0.60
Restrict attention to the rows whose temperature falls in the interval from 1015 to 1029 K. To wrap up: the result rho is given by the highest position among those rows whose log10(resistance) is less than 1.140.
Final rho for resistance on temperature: 1024 K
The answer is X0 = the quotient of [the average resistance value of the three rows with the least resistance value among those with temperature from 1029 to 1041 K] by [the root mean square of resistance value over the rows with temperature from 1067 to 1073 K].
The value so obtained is 0.99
